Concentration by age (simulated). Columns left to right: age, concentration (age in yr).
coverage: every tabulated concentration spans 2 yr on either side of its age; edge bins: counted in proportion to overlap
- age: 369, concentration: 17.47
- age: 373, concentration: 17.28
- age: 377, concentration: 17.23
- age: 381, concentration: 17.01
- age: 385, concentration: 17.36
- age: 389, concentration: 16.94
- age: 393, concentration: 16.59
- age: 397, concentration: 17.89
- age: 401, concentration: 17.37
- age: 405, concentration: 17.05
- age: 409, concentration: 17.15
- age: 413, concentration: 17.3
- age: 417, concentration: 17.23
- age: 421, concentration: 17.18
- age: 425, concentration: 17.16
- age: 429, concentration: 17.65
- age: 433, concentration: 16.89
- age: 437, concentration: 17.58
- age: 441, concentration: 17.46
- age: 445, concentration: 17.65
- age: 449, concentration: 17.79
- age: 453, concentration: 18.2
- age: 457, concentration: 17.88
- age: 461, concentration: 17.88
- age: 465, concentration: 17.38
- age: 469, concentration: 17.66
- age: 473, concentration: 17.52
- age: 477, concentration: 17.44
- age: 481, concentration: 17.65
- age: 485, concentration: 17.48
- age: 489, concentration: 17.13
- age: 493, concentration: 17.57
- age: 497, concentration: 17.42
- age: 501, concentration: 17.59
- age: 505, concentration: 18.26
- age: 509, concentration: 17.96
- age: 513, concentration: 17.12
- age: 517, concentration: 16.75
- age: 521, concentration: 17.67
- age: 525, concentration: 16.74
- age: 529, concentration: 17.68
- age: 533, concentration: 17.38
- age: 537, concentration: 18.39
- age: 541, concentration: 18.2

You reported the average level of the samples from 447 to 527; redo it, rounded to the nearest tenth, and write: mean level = 17.6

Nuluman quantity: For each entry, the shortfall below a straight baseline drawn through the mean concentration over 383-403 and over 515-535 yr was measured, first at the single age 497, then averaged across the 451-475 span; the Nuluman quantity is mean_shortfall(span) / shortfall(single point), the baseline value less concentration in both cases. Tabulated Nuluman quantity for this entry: 2.9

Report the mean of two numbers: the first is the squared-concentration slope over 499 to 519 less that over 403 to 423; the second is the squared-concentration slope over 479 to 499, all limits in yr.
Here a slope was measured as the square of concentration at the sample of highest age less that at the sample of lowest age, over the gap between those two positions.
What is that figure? -1.3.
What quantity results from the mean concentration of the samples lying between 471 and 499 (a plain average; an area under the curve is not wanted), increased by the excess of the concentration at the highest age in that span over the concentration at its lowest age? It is 17.4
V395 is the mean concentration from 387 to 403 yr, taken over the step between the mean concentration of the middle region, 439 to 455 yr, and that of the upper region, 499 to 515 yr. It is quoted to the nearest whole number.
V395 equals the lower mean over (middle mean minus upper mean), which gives 405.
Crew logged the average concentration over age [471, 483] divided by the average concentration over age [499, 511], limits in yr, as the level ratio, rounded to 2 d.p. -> 0.98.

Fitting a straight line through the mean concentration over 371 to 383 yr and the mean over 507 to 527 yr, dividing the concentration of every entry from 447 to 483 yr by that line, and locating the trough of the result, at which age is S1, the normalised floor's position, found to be 465 yr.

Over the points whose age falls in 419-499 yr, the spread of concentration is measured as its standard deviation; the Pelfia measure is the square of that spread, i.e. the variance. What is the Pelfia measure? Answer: 0.09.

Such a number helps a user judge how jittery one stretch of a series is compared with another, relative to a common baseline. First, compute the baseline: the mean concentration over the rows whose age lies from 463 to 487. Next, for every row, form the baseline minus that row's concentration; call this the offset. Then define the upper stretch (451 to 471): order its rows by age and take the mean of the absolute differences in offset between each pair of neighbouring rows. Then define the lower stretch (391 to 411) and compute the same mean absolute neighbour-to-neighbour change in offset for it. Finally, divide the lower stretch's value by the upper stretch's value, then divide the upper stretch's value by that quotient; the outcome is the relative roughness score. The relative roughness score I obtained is 0.14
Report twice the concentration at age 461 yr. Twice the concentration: 35.8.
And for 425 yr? 34.3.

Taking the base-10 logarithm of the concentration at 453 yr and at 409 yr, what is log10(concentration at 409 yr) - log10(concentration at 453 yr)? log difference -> -0.026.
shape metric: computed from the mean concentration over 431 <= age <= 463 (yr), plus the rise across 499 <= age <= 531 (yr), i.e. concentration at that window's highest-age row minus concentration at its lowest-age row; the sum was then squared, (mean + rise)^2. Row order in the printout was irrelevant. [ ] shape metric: 315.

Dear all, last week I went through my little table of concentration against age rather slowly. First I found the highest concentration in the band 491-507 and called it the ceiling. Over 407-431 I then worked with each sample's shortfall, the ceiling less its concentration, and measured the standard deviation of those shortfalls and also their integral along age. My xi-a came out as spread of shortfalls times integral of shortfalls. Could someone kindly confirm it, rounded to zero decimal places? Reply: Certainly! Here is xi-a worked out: 4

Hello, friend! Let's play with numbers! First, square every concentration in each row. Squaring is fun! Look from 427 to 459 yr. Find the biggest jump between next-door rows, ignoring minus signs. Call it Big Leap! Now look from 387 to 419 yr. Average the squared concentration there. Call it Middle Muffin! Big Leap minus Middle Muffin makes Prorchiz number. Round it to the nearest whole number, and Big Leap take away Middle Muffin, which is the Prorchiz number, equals -269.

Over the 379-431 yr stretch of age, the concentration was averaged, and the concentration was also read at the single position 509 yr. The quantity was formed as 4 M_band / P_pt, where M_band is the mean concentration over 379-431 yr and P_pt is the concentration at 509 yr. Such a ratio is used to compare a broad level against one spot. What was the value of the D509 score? 3.84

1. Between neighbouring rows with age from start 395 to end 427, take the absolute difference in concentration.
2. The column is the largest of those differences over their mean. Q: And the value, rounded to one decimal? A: 3.0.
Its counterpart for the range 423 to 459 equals 1.9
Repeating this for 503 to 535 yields 1.4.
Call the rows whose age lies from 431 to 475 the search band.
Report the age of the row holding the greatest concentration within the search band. 453 yr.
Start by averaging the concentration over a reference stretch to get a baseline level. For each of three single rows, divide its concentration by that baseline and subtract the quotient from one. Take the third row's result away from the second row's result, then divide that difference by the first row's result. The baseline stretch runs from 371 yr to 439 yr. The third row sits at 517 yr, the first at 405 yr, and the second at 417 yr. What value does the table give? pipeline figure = -2.7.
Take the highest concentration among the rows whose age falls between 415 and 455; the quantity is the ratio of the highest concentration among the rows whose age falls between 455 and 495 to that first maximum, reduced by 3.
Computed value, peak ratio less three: -2.02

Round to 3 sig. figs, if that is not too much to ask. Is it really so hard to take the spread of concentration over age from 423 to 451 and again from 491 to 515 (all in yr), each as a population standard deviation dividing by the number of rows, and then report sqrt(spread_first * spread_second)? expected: 0.330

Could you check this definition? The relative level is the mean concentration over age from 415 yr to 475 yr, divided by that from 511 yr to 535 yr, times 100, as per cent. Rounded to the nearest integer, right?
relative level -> 102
